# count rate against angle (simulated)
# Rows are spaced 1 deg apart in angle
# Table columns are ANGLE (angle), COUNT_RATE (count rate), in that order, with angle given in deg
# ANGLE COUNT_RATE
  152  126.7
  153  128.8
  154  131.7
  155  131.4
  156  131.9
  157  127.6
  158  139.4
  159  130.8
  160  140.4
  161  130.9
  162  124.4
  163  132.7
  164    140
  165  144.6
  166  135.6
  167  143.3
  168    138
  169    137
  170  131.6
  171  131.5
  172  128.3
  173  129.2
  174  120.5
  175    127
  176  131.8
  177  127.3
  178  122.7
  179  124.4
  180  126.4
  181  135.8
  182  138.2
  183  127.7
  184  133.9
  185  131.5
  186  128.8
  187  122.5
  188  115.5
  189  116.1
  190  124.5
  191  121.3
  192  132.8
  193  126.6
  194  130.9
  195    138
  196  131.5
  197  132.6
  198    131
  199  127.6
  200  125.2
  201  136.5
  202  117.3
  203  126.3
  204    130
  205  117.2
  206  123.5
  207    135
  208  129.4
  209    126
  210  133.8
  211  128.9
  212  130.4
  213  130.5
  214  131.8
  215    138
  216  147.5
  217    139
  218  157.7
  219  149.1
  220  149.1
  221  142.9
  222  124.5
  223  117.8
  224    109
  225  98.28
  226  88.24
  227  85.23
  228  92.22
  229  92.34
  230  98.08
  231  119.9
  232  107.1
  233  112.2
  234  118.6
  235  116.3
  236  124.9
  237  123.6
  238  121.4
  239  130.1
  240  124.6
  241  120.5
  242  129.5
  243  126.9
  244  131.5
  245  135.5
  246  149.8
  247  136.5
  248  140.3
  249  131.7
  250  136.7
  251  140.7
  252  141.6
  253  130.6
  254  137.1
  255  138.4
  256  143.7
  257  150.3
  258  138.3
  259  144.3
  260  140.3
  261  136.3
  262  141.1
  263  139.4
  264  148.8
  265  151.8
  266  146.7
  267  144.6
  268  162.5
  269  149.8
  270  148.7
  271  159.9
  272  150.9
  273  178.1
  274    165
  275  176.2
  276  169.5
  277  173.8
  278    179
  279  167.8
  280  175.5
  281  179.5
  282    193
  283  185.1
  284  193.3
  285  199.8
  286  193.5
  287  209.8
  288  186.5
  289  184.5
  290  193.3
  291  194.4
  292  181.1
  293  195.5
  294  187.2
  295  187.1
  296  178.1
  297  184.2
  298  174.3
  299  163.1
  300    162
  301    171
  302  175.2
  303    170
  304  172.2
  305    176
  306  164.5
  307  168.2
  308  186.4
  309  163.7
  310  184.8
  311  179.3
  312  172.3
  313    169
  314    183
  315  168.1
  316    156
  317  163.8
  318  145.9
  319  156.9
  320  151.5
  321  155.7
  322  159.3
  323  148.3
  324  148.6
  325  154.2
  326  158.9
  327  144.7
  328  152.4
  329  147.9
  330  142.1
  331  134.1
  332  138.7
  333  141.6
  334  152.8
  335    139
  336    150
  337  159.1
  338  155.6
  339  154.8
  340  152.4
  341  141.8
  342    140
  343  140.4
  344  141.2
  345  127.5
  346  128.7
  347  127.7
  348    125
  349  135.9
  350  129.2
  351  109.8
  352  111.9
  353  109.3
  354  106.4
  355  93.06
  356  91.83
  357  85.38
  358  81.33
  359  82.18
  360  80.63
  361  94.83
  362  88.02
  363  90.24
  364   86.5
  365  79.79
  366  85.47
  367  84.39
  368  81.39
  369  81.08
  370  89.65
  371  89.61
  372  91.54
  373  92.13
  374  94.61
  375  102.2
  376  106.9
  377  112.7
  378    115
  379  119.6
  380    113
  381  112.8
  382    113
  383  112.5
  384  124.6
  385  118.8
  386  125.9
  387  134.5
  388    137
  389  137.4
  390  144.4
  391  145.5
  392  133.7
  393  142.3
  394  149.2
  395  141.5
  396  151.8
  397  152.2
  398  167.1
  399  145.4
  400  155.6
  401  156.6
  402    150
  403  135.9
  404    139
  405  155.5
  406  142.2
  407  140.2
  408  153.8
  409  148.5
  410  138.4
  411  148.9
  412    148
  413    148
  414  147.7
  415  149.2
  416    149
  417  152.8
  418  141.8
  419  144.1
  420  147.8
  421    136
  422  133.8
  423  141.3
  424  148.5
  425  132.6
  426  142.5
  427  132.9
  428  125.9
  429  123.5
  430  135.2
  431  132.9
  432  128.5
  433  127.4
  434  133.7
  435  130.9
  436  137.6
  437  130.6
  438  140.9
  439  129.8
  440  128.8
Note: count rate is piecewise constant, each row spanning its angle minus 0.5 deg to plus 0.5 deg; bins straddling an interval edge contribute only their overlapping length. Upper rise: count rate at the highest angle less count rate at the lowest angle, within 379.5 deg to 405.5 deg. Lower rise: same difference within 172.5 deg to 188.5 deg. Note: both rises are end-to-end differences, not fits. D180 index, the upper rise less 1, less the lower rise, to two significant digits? 55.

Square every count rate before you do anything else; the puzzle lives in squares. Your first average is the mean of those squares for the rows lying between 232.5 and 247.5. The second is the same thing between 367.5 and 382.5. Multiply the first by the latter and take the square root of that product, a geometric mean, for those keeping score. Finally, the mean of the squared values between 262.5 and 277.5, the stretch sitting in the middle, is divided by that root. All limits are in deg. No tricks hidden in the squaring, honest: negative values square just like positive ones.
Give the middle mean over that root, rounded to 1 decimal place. 1.9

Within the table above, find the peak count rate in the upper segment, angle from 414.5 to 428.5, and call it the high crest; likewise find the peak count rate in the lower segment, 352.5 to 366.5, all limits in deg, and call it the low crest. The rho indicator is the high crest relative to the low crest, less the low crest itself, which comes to -108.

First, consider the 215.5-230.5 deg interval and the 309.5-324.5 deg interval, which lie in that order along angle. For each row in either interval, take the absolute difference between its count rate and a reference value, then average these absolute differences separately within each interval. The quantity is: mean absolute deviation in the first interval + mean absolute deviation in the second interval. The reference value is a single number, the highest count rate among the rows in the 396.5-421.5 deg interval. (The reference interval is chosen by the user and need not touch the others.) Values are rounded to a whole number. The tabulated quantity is 59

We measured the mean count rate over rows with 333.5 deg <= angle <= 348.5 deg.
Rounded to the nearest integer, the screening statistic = 142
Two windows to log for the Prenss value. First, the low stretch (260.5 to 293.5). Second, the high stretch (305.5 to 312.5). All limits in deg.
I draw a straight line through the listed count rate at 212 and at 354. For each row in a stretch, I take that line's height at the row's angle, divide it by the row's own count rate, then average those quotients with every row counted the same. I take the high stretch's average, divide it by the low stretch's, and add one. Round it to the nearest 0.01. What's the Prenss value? 1.93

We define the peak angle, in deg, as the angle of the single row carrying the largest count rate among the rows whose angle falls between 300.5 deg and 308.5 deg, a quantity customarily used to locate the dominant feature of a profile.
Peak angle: 308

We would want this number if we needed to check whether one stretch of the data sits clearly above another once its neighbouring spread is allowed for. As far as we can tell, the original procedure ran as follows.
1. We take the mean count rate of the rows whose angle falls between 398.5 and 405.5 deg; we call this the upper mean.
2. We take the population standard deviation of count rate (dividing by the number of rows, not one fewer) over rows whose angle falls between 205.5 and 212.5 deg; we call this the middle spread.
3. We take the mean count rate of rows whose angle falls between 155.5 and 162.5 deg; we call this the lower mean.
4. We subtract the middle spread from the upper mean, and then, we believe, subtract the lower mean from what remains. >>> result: 12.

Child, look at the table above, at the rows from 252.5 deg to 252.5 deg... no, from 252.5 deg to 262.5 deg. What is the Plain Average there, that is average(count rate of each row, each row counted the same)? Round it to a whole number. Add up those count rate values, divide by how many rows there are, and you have 140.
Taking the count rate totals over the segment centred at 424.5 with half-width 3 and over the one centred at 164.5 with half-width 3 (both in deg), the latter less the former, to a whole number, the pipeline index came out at -11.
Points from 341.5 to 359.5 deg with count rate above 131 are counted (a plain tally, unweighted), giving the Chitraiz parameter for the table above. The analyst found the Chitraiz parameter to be 4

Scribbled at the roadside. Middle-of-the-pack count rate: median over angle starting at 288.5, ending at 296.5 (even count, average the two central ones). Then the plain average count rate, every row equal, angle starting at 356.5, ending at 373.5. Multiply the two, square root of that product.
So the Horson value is 127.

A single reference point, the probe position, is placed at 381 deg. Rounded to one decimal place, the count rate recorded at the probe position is 112.8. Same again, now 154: 131.7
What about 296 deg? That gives 178.1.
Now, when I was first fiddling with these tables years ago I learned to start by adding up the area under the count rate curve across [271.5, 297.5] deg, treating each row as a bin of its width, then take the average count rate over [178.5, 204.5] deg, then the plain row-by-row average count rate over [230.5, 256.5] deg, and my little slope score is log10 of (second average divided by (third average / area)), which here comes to 3.67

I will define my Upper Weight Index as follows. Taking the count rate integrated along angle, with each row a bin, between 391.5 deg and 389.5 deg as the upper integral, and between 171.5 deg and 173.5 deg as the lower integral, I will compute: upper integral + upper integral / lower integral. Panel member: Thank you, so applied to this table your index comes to 291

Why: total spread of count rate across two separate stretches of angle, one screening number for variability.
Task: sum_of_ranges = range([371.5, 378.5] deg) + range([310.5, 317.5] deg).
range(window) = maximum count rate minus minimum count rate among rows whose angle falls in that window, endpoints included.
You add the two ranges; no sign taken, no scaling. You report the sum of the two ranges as 50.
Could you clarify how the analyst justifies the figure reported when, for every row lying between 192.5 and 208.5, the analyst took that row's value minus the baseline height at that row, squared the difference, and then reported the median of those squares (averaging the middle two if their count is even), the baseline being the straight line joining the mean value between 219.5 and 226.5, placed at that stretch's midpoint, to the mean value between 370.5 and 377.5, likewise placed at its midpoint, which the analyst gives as 76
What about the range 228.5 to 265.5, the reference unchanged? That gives 447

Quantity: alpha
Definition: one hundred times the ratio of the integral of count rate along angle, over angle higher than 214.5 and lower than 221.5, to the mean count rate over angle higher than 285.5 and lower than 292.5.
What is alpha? 533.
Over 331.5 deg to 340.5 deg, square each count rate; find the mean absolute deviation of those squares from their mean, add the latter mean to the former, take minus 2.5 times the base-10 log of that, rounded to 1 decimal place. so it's -11.0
